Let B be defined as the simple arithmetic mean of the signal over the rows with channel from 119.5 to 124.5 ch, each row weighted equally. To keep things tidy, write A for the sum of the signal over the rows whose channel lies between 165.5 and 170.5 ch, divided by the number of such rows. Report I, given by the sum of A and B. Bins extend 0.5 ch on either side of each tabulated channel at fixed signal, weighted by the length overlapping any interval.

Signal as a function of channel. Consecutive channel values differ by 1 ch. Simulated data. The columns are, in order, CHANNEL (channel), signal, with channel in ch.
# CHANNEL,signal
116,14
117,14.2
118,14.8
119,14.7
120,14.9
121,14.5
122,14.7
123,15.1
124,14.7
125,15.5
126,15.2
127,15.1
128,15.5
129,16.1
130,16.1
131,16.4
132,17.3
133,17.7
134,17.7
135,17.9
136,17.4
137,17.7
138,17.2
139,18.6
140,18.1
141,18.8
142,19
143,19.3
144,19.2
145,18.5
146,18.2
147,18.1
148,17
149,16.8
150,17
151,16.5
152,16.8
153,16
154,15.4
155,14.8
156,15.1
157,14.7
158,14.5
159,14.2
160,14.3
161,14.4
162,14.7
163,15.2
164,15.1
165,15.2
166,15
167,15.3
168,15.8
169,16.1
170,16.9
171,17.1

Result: 30.6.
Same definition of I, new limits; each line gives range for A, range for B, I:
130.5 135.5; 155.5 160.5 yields 32.0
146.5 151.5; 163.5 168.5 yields 32.4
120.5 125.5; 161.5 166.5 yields 29.9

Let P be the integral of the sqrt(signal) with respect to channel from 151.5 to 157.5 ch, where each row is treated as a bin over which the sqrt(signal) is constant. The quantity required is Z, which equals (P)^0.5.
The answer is 4.86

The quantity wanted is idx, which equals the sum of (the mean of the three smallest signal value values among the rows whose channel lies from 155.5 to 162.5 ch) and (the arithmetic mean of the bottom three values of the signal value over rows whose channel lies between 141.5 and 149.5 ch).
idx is 31.6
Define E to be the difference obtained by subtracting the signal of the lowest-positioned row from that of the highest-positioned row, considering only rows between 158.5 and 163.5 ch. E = 1.00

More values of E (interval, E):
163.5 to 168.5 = 0.70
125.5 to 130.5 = 0.90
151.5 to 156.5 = -1.70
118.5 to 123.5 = 0.40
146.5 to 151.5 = -1.60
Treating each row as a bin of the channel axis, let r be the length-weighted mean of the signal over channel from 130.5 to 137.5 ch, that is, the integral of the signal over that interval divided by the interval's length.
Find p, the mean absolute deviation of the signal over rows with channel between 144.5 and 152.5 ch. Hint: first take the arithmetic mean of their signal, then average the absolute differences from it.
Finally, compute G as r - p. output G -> 16.8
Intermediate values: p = 0.68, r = 17.4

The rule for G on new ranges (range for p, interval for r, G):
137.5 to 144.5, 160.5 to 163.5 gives 14.2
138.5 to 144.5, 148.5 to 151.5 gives 16.4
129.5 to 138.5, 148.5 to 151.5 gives 16.3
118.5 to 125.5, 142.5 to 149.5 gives 17.9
